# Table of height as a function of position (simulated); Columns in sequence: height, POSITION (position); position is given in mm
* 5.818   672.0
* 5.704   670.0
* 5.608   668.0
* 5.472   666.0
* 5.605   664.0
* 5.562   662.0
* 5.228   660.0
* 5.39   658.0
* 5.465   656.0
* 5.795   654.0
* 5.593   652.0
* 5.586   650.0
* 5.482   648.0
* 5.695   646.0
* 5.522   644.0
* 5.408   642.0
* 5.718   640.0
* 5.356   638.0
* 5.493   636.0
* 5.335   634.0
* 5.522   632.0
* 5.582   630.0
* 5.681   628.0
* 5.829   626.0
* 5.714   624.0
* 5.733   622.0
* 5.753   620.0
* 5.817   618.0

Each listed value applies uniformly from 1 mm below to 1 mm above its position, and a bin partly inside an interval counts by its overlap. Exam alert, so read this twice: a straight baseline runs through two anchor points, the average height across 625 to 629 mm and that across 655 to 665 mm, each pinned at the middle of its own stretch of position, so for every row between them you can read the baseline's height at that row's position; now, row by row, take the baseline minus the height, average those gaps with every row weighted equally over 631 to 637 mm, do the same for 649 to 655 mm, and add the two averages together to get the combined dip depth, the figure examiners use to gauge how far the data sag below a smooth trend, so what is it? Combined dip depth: 0.11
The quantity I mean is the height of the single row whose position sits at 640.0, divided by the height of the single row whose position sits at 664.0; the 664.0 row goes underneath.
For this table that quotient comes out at 1.02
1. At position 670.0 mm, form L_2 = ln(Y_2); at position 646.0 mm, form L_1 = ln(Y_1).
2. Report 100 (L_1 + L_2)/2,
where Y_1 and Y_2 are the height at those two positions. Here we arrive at 174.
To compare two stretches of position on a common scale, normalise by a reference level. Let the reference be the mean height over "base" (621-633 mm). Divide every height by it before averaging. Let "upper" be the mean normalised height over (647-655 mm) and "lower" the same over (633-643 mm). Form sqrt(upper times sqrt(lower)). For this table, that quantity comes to 0.985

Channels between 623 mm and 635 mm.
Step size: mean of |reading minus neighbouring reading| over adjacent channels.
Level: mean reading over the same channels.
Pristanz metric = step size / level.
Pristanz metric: 0.022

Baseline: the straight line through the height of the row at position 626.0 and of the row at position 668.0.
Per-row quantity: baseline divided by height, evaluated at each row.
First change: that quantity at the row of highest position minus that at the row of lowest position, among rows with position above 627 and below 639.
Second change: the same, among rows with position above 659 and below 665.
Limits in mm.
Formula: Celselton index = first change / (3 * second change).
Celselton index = -0.2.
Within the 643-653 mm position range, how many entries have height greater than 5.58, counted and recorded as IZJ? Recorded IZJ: 3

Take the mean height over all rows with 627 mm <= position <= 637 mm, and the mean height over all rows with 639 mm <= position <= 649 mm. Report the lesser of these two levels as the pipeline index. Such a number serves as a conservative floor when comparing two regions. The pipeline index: 5.523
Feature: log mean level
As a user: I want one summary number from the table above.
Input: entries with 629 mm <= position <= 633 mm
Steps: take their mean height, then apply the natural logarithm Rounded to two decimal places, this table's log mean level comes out 1.71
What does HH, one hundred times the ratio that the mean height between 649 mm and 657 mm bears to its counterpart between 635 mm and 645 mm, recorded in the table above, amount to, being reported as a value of 102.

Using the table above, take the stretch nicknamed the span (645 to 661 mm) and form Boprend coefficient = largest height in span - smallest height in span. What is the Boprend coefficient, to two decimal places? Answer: 0.57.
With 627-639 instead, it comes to 0.35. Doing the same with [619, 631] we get 0.25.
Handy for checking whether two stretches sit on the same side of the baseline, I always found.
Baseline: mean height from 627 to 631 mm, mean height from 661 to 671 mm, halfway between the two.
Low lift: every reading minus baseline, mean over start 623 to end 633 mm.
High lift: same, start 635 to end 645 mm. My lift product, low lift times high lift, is -0.006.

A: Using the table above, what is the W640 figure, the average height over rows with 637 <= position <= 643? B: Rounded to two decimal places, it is 5.49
